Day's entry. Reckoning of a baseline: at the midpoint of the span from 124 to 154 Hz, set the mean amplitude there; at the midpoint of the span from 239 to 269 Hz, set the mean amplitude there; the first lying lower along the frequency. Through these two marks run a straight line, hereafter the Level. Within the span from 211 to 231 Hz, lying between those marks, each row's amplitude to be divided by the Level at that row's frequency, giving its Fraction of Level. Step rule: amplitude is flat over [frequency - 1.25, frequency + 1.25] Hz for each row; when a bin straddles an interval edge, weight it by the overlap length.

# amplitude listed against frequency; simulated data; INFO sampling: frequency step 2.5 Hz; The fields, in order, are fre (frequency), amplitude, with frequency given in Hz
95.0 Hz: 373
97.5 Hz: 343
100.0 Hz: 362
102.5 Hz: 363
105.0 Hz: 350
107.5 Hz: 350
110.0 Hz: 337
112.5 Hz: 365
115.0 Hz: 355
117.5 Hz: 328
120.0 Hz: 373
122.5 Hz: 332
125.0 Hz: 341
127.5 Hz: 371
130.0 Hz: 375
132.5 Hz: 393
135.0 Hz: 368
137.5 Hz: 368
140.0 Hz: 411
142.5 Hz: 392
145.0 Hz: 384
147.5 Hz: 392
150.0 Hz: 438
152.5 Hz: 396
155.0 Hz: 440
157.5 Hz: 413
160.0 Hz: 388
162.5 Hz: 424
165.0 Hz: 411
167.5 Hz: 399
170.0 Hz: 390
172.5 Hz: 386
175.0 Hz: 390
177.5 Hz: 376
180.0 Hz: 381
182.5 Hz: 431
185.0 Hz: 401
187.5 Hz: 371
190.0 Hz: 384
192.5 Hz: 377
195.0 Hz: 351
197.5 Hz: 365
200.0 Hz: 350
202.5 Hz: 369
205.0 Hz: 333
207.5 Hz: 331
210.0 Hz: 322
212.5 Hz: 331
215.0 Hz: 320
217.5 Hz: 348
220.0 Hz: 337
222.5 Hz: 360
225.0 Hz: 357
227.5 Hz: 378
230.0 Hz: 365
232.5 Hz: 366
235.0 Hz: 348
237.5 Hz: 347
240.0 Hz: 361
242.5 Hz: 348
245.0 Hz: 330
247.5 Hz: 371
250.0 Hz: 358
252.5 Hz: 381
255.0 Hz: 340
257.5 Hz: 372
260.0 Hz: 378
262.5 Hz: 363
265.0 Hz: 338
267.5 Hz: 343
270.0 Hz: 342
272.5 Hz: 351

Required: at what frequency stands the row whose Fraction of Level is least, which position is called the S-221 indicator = 215.0 Hz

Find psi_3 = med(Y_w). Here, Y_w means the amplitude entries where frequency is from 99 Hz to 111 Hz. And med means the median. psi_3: 350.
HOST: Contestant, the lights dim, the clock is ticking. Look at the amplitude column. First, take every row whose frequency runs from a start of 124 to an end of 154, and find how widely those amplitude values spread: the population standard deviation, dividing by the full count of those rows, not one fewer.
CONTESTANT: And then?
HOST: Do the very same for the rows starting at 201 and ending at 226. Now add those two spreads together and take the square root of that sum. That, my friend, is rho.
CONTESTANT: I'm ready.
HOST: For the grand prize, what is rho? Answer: 6.27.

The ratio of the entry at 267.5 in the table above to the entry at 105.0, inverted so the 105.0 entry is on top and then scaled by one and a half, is 1.53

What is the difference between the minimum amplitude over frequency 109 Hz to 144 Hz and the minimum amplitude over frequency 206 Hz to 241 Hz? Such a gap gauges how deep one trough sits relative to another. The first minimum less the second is 8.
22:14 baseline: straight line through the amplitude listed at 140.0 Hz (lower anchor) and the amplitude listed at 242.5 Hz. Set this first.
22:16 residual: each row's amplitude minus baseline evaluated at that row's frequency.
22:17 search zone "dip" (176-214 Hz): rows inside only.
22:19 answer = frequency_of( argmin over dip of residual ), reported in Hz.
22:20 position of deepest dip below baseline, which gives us 210.0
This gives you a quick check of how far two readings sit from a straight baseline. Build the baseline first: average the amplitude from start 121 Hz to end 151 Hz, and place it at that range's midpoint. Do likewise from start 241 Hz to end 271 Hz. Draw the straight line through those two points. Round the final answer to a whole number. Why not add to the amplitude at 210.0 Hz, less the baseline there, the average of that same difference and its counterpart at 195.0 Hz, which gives -73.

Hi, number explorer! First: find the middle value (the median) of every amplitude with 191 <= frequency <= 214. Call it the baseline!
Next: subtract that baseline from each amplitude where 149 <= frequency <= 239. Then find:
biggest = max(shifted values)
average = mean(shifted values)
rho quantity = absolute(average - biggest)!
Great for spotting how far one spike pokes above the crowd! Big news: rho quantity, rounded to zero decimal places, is 66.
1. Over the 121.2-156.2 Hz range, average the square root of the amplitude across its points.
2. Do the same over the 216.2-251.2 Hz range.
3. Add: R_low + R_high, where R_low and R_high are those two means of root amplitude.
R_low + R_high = 38.5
